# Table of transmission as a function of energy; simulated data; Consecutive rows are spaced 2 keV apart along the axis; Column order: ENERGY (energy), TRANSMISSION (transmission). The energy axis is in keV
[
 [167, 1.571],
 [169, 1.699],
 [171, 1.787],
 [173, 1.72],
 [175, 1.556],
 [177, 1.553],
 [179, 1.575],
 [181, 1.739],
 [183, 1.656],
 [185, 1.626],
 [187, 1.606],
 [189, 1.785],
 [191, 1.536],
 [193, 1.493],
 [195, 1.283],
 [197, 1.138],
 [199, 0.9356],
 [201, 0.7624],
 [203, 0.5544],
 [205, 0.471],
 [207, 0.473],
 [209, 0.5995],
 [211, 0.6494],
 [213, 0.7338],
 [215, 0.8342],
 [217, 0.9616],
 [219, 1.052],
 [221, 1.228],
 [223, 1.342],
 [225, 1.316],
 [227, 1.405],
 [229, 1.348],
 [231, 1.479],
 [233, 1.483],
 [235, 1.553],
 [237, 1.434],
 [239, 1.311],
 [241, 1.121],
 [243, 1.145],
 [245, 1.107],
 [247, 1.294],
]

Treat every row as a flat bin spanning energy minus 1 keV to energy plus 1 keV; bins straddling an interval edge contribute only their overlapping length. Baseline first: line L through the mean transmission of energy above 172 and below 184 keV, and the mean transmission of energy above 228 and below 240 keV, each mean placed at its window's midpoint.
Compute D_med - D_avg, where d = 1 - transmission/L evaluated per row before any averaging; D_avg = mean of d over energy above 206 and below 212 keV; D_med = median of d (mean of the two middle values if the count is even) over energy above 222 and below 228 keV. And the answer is -0.5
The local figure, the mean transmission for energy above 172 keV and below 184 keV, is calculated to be 1.63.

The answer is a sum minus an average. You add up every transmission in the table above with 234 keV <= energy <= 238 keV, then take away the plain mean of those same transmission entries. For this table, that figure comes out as 1.5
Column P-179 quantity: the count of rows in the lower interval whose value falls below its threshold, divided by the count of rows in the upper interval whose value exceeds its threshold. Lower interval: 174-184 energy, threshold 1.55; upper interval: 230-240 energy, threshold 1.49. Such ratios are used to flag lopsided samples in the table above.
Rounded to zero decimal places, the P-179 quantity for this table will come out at 0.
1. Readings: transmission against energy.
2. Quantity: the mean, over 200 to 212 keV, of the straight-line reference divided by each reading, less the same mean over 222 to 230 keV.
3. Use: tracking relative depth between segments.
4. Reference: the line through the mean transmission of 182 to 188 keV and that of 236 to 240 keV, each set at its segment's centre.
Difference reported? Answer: 1.6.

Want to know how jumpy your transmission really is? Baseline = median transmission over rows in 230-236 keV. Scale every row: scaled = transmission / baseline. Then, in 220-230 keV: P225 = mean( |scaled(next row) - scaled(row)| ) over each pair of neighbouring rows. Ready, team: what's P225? 0.048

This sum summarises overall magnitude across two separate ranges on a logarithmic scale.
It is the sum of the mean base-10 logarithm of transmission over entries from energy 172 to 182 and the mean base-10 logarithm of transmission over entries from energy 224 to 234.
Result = 0.36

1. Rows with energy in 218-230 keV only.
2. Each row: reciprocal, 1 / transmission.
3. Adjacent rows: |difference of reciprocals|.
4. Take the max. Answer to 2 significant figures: 0.14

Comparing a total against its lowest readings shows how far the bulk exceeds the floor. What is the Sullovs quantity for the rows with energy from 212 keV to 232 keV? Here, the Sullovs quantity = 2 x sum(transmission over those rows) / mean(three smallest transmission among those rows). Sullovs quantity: 28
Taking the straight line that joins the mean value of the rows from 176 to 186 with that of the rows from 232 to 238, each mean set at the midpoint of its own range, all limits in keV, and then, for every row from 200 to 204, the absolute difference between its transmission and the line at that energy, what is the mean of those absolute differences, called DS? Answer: 0.9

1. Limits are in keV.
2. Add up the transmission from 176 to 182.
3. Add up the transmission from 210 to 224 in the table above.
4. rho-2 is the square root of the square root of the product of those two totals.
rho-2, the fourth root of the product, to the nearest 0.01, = 2.40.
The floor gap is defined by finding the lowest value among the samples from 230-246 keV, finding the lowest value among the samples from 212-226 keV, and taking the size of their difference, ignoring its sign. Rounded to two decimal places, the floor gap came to 0.37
